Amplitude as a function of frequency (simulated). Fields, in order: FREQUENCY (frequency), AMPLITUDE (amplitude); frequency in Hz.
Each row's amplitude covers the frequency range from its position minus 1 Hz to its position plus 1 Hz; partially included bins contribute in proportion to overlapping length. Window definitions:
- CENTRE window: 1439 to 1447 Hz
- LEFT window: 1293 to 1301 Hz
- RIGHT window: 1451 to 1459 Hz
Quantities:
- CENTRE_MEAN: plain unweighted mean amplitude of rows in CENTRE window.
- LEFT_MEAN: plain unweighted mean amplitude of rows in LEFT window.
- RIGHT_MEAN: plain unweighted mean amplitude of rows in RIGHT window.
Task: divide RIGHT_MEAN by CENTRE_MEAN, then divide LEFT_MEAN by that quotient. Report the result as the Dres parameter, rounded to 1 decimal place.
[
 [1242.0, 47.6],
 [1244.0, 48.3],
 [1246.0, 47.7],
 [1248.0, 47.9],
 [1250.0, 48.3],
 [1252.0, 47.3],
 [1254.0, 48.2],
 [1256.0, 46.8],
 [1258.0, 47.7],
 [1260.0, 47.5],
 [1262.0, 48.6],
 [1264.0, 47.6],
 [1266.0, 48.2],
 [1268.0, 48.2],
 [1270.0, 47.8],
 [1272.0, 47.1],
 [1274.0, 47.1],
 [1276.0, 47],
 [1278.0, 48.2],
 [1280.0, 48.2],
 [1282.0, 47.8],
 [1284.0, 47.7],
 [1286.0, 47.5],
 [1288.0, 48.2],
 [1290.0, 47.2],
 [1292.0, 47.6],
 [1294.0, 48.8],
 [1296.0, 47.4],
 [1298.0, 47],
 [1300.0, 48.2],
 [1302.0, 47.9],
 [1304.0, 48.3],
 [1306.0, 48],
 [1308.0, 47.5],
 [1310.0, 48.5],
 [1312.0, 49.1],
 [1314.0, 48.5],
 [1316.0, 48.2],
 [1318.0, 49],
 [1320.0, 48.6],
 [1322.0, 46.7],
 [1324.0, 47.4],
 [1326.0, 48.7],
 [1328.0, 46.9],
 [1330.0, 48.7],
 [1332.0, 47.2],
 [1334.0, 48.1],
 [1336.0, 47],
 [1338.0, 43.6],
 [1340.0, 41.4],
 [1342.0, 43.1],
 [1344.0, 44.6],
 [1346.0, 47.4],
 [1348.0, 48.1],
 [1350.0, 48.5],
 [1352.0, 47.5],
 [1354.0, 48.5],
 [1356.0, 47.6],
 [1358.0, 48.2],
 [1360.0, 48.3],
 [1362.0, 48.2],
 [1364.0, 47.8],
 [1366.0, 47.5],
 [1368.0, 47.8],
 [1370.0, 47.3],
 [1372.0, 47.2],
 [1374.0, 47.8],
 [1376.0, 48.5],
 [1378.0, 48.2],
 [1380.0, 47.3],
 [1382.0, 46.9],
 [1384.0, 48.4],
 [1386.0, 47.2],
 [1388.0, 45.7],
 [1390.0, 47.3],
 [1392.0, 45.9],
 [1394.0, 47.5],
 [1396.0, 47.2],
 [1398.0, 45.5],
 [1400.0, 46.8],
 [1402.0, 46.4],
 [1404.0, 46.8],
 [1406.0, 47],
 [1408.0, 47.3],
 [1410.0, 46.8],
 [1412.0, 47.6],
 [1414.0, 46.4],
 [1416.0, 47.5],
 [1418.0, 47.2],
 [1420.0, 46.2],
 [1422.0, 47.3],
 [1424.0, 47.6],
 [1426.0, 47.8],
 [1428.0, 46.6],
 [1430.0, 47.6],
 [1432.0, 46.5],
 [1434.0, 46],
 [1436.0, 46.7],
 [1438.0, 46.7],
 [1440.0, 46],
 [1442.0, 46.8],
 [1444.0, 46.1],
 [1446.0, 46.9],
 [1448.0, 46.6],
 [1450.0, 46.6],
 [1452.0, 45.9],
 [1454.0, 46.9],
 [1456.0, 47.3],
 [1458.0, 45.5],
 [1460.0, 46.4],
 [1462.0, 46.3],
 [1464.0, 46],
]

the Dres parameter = 47.9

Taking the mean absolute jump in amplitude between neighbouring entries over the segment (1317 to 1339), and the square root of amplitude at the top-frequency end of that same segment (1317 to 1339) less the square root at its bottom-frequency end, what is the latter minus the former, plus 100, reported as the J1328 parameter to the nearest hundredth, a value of 98.12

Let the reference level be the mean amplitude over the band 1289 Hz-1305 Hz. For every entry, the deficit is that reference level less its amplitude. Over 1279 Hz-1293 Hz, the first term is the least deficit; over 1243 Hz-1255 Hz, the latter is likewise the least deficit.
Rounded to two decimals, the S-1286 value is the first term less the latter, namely 0.10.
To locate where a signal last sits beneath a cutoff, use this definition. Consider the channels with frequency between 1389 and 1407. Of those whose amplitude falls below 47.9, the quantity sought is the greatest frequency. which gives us 1406.0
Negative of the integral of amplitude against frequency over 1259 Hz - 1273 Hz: -670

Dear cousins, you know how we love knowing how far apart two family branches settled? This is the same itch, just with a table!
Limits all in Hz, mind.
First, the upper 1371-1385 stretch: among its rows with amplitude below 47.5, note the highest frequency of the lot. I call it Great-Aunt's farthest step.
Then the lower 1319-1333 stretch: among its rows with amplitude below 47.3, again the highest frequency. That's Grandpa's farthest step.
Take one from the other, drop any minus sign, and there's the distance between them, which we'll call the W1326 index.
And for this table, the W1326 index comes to 50 Hz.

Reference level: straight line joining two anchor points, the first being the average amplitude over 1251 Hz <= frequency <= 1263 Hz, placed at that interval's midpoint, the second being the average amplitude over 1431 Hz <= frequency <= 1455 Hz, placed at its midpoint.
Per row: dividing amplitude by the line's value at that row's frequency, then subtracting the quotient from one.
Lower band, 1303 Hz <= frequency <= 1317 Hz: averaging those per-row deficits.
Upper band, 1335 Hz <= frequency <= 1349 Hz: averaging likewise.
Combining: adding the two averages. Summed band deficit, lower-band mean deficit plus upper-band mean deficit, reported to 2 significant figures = 0.024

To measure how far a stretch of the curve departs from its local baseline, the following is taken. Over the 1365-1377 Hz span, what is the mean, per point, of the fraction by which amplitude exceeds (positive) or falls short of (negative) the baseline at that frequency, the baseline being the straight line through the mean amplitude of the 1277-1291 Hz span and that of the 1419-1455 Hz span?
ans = 0.010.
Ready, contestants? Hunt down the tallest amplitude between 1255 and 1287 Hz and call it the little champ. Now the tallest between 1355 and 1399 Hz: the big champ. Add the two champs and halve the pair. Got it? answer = 48.55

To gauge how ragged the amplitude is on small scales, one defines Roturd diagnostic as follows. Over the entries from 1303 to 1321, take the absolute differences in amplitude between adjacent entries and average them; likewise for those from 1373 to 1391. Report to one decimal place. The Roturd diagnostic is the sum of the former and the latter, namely 1.6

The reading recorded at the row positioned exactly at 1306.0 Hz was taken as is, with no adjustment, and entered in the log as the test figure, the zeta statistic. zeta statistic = 48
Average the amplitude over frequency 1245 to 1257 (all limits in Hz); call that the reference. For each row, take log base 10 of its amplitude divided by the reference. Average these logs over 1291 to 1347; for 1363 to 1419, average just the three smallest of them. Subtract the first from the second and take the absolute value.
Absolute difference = 0.0143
